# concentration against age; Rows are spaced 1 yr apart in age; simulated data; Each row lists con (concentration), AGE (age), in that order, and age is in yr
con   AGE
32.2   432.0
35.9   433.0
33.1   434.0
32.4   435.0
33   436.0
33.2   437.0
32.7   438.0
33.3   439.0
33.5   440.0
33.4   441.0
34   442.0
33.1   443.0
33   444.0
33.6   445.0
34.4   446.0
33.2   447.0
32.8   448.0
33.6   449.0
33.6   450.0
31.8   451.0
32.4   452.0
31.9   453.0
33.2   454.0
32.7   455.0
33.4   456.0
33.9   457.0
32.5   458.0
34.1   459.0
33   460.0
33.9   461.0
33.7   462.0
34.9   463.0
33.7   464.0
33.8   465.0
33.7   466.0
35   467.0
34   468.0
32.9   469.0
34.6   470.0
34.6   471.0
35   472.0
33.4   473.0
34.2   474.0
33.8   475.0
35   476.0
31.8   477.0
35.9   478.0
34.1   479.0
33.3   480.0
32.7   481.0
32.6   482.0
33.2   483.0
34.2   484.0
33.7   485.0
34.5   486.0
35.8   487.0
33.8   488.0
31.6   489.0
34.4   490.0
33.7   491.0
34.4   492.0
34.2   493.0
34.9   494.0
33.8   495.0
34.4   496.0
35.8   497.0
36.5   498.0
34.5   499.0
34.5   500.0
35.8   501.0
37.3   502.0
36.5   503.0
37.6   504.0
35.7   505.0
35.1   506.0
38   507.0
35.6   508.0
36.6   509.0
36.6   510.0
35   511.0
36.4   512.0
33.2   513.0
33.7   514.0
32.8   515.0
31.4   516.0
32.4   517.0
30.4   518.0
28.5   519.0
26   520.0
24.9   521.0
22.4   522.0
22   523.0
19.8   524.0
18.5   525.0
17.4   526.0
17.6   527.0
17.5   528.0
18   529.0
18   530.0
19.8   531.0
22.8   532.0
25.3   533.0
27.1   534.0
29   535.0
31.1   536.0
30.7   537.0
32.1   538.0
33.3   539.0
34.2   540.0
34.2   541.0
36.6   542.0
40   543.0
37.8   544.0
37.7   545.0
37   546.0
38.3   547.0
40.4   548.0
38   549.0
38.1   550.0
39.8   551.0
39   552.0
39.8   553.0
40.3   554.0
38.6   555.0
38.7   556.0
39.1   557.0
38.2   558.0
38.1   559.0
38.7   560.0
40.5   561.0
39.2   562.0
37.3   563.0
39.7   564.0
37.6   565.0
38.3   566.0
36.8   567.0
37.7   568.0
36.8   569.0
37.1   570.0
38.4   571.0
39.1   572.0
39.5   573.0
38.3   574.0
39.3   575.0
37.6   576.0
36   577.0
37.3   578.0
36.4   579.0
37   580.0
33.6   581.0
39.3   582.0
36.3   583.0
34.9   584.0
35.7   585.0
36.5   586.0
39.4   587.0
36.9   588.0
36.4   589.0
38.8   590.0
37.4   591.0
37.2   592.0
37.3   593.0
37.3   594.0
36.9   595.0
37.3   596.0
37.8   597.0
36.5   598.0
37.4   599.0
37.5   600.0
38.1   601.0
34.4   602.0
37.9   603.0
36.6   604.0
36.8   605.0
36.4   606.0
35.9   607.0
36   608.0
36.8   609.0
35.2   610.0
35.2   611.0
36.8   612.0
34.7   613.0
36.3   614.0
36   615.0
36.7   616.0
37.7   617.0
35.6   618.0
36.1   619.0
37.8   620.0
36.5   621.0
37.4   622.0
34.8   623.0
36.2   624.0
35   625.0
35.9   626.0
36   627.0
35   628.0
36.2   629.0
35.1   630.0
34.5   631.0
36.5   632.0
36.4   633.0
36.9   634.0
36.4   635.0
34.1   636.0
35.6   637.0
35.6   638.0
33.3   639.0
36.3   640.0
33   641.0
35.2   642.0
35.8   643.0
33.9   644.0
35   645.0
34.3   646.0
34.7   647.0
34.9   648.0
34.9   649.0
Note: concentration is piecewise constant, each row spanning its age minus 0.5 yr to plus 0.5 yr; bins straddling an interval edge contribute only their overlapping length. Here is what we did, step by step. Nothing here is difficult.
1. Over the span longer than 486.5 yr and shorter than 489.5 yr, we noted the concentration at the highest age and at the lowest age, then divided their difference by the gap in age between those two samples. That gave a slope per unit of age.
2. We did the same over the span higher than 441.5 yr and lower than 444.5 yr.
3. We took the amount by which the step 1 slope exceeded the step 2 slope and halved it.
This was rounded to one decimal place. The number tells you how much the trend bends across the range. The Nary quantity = -0.8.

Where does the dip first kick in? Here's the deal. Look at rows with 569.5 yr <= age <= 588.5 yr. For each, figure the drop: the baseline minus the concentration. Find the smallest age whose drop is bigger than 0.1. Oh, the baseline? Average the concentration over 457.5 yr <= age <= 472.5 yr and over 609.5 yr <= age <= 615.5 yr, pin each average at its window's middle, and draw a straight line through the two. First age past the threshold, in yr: 581.0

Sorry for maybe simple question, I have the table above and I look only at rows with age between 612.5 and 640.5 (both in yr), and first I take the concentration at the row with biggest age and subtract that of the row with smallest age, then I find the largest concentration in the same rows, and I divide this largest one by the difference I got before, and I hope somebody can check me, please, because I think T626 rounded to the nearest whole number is 24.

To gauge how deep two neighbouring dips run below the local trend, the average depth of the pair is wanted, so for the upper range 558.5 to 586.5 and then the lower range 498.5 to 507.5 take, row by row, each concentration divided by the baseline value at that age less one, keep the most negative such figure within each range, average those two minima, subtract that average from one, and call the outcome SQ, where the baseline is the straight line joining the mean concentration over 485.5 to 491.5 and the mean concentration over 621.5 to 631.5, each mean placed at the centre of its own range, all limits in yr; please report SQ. 1.02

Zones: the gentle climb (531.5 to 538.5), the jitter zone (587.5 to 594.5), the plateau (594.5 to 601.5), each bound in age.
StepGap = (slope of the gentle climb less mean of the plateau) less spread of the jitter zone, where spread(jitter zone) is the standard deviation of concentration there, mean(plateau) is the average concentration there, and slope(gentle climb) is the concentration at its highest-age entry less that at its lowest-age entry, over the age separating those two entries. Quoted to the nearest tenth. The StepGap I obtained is -36.5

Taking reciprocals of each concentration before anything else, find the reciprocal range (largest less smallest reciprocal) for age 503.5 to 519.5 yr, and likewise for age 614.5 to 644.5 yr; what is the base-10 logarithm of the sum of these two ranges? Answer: -1.90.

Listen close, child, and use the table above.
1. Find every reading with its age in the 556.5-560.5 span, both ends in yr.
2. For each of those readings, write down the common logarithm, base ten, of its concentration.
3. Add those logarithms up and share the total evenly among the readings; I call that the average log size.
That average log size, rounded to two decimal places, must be 1.59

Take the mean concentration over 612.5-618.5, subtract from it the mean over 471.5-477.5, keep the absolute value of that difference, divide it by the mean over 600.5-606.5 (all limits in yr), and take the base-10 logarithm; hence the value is -1.20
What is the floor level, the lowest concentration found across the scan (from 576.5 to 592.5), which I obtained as 33.6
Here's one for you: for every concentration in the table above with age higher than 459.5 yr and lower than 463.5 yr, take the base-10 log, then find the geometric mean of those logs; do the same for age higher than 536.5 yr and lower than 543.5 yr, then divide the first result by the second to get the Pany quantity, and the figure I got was 0.996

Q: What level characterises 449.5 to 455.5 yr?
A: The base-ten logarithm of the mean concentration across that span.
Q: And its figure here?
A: 1.513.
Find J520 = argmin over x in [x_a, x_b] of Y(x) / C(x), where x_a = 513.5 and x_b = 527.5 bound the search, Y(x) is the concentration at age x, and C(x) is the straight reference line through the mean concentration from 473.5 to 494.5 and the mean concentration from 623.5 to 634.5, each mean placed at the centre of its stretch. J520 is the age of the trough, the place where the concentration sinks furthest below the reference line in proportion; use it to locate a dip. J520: 526.0 yr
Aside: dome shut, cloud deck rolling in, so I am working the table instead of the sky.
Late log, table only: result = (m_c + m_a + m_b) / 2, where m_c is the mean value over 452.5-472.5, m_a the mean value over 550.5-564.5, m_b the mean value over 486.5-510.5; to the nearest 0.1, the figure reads 54.0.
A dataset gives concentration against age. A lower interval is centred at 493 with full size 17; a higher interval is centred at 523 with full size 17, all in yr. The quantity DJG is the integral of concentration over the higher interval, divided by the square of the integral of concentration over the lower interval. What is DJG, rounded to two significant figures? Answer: 0.0012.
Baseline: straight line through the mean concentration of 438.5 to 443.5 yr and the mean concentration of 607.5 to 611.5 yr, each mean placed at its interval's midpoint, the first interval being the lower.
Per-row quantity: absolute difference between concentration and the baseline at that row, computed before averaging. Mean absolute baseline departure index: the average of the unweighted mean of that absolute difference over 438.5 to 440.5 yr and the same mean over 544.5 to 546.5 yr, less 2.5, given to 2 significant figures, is -1.2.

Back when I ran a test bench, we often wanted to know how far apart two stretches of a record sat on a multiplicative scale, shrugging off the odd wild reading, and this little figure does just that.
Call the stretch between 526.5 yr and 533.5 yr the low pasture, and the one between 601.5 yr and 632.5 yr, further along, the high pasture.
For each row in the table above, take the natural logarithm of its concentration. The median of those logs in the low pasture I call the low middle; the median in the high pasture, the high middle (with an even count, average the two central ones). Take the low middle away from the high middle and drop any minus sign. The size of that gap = 0.70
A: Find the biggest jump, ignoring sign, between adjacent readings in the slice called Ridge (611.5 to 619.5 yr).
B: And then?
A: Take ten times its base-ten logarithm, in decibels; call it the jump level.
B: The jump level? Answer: 3.2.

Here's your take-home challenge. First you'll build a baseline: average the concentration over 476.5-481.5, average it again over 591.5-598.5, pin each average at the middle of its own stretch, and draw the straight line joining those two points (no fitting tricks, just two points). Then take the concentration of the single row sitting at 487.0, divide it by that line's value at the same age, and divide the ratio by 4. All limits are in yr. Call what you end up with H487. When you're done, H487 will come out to 0.265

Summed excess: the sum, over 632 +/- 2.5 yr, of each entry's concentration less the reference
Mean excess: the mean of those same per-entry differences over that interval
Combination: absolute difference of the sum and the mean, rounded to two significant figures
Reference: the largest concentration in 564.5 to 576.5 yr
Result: 14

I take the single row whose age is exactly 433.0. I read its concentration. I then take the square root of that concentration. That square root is 5.99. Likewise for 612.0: 6.07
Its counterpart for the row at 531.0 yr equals 4.45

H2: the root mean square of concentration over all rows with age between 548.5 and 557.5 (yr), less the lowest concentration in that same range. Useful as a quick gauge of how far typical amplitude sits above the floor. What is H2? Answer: 1.05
